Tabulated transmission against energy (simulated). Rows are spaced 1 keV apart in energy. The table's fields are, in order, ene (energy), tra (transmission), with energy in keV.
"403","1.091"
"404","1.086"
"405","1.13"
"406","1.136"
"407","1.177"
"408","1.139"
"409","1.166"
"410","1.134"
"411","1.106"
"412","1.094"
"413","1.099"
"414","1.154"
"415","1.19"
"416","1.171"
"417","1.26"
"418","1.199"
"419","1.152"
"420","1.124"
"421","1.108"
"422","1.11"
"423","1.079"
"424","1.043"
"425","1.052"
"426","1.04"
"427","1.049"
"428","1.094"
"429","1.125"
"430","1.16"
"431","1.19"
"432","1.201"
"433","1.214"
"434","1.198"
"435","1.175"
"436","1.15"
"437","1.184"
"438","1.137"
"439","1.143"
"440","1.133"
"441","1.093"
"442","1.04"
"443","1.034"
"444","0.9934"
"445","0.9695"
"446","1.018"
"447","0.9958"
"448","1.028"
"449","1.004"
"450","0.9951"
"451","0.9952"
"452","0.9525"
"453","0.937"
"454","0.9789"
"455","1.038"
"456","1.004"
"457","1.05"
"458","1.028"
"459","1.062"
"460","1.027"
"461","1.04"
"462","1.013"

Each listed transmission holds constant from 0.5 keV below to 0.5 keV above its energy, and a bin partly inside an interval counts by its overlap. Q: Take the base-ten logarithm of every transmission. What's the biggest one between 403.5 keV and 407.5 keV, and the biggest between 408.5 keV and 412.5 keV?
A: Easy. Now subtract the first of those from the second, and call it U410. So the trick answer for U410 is 0.00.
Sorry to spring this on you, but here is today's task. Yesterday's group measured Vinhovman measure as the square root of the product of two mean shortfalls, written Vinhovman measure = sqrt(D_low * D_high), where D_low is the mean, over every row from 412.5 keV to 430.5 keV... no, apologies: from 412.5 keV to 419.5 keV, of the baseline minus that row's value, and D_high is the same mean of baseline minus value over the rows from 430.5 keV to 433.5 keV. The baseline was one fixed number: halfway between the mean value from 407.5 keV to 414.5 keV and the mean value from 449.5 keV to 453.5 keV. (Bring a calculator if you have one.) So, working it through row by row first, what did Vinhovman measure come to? 0.14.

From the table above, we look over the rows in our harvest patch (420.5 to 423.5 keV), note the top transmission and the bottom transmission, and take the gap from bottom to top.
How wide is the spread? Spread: 0.031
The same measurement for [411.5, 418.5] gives 0.166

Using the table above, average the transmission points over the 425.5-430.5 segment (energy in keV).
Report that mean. 1.09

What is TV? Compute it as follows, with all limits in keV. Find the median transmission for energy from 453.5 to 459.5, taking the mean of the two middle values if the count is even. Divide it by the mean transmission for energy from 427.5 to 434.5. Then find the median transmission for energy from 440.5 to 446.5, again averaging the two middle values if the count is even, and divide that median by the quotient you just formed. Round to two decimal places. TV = 1.16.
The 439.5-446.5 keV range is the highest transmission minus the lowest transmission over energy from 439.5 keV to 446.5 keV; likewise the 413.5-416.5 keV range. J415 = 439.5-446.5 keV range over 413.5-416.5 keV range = 4.5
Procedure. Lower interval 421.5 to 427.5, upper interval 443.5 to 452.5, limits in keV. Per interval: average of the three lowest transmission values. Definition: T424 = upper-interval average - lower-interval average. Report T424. -0.072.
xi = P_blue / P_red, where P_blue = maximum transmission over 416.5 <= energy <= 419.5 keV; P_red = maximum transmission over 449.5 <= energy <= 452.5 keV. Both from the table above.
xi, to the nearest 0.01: 1.27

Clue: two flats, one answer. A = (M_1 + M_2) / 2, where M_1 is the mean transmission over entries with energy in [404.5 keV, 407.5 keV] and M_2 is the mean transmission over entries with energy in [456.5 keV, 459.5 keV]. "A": 1.10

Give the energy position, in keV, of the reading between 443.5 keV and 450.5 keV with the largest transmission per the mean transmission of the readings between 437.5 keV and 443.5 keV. 448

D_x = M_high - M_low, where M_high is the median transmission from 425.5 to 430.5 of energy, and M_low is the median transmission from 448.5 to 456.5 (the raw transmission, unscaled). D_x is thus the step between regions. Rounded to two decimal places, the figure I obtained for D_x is 0.10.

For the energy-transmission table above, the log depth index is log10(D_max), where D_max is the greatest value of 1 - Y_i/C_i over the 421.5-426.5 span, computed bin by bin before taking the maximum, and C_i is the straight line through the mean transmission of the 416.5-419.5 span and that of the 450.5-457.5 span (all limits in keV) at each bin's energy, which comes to -1.0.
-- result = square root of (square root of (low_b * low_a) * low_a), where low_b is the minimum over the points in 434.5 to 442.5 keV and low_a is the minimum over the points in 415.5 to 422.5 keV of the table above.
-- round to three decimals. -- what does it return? 1.091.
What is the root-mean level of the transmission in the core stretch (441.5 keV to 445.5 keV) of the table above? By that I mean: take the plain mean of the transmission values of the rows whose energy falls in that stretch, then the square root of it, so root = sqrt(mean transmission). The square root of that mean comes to 1.00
